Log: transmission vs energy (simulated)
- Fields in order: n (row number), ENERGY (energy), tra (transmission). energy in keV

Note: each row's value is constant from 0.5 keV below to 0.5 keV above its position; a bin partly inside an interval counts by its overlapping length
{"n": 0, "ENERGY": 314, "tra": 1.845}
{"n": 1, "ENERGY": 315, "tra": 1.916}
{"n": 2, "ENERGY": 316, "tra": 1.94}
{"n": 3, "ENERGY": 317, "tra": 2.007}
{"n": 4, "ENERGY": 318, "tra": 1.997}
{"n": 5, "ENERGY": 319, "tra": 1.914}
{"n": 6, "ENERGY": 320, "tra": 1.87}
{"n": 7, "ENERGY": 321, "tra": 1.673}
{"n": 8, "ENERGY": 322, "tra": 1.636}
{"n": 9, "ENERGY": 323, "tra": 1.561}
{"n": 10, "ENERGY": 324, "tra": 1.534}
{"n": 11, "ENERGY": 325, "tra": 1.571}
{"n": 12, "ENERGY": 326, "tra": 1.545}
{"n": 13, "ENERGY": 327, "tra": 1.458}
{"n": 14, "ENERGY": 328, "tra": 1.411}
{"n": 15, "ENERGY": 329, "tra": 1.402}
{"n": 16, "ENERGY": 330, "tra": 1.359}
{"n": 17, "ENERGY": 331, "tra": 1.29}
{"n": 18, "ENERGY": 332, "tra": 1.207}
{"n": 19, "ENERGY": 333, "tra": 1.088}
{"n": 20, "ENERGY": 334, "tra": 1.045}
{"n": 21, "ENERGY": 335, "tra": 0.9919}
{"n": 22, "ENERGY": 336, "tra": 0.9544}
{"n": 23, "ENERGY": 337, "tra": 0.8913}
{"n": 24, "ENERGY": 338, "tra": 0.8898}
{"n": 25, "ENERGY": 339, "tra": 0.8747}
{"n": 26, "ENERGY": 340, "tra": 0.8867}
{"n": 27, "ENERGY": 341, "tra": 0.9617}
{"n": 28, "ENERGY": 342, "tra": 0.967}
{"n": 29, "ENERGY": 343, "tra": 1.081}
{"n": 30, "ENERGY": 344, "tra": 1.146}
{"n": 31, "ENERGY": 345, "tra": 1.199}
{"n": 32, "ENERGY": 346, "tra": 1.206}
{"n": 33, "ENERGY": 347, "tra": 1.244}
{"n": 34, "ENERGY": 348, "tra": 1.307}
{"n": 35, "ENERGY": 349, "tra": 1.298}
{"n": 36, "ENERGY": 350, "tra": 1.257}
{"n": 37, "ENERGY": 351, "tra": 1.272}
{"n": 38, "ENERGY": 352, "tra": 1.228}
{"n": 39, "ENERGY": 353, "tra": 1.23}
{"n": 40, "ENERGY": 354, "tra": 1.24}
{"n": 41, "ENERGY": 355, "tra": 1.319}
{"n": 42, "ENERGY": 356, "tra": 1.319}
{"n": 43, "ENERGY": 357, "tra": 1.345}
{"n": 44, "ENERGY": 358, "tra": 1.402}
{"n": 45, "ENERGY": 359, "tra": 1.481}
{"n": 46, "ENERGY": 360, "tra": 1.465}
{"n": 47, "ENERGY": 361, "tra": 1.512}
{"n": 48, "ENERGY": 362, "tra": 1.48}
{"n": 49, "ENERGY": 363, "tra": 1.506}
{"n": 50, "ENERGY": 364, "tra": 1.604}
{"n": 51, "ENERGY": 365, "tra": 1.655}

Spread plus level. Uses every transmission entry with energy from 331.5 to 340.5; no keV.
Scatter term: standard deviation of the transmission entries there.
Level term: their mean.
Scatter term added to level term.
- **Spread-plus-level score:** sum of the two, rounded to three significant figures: 1.09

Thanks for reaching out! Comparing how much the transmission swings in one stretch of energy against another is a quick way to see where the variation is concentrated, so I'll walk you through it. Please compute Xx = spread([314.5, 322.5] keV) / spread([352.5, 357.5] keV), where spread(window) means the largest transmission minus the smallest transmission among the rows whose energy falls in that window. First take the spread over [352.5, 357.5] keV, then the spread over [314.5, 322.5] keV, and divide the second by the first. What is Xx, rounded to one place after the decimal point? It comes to 3.2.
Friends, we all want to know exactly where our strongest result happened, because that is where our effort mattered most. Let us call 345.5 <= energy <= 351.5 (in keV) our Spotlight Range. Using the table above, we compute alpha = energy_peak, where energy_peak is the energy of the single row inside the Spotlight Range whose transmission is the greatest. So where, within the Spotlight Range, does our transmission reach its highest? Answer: 348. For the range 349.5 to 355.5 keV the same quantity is 355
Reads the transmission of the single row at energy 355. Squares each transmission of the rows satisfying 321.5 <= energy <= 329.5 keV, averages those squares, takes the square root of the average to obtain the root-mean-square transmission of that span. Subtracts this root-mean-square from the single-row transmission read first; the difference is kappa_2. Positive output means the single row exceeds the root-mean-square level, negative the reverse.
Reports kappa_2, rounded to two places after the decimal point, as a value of -0.20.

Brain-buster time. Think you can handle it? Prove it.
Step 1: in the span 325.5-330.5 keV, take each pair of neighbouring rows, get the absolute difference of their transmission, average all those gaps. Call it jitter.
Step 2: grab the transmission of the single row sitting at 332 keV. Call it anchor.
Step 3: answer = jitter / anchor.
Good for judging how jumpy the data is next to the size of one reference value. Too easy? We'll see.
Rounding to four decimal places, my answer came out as 0.0385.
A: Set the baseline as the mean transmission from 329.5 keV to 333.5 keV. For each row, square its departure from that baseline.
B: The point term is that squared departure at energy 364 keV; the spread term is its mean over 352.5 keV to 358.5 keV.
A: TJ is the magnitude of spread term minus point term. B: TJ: 0.13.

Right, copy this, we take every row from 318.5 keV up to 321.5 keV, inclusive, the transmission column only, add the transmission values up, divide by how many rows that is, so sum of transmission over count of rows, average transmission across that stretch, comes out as 1.82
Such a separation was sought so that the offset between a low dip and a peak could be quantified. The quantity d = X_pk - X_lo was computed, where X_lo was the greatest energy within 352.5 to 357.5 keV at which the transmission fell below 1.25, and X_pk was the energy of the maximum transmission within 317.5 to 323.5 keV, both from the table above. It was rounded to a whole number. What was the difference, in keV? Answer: -36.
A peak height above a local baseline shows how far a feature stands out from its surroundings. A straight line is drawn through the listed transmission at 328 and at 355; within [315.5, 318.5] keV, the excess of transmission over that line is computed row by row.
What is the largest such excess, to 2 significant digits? 0.56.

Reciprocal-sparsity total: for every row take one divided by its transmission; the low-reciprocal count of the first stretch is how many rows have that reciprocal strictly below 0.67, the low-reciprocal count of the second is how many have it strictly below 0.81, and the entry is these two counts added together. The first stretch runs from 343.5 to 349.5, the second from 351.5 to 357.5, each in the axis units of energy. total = 4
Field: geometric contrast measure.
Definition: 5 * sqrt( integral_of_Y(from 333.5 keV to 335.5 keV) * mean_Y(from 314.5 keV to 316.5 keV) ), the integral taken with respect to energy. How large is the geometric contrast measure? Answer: 9.9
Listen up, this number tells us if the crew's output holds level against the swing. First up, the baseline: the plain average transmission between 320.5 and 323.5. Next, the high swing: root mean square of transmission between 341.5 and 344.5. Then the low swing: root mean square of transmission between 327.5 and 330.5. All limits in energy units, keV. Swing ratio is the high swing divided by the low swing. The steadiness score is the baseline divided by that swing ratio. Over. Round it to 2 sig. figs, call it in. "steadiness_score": 2.1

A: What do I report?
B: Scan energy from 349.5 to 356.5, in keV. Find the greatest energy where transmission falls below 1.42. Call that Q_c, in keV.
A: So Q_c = 356 keV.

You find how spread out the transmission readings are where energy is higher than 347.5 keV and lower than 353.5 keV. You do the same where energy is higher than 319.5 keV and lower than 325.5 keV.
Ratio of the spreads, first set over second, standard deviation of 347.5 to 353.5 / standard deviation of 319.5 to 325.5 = 0.27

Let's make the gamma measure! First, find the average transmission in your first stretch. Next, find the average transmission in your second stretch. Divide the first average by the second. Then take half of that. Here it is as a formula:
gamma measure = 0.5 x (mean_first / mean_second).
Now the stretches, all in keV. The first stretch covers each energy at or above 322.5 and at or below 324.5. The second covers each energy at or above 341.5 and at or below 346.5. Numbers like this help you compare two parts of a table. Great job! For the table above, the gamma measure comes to 0.69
